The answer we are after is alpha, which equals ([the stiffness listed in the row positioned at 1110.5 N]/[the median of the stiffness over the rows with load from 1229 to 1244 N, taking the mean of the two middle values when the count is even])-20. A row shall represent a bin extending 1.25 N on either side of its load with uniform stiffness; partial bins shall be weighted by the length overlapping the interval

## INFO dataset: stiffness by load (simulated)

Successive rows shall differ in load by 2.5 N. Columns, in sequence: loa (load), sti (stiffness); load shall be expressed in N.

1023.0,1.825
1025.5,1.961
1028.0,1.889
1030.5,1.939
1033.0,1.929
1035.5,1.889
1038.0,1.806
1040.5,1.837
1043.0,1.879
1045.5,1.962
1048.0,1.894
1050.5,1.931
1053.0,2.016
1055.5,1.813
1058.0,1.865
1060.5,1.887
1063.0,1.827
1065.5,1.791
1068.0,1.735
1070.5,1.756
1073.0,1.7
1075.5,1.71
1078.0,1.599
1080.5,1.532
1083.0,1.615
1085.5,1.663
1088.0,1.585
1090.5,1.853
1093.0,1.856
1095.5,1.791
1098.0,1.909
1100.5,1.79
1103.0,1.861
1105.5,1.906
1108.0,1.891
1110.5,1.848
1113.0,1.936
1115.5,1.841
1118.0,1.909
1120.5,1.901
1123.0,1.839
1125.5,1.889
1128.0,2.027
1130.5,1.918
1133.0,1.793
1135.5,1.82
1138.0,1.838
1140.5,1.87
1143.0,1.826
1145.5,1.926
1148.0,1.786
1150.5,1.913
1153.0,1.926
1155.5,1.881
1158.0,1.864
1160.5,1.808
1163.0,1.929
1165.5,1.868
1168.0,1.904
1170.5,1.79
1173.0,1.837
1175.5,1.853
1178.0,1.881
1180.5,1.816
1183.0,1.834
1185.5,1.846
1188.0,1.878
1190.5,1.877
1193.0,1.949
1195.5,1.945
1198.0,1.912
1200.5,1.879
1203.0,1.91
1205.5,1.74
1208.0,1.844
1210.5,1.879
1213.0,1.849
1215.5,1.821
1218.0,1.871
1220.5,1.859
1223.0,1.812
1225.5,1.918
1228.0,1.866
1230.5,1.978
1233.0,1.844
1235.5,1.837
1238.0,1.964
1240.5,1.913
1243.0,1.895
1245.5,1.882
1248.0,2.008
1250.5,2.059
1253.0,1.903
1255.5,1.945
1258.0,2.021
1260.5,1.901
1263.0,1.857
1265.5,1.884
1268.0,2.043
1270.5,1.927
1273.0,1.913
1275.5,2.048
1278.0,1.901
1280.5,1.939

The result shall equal -19.0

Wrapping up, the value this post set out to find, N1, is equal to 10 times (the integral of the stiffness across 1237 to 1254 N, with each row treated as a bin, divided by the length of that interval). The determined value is 19.5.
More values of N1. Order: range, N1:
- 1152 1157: 19.0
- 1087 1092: 17.3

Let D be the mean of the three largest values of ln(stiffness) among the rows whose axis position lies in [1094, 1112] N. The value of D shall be 0.643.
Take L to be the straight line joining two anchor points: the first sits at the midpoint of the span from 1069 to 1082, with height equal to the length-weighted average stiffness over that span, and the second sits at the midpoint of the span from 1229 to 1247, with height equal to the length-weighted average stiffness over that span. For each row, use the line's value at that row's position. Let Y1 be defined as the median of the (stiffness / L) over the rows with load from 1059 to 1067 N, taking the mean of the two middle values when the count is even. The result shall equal 1.11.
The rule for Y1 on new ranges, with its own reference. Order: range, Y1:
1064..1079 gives 1.04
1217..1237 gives 0.99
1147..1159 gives 1.06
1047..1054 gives 1.19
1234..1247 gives 0.99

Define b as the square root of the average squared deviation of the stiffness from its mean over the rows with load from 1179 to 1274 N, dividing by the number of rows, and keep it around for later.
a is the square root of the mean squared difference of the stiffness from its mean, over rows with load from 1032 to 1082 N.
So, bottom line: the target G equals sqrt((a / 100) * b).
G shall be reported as 0.0088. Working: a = 0.117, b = 0.066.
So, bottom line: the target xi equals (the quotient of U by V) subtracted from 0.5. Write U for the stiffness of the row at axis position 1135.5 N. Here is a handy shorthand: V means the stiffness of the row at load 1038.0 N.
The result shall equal -0.51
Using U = 1.82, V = 1.806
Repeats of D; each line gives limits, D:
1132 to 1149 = 0.630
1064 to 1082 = 0.566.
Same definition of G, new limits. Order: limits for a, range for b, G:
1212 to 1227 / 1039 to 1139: 0.0062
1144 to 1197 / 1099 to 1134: 0.0053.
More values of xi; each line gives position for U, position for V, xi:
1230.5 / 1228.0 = -0.56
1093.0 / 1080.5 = -0.71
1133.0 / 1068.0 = -0.53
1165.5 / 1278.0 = -0.48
